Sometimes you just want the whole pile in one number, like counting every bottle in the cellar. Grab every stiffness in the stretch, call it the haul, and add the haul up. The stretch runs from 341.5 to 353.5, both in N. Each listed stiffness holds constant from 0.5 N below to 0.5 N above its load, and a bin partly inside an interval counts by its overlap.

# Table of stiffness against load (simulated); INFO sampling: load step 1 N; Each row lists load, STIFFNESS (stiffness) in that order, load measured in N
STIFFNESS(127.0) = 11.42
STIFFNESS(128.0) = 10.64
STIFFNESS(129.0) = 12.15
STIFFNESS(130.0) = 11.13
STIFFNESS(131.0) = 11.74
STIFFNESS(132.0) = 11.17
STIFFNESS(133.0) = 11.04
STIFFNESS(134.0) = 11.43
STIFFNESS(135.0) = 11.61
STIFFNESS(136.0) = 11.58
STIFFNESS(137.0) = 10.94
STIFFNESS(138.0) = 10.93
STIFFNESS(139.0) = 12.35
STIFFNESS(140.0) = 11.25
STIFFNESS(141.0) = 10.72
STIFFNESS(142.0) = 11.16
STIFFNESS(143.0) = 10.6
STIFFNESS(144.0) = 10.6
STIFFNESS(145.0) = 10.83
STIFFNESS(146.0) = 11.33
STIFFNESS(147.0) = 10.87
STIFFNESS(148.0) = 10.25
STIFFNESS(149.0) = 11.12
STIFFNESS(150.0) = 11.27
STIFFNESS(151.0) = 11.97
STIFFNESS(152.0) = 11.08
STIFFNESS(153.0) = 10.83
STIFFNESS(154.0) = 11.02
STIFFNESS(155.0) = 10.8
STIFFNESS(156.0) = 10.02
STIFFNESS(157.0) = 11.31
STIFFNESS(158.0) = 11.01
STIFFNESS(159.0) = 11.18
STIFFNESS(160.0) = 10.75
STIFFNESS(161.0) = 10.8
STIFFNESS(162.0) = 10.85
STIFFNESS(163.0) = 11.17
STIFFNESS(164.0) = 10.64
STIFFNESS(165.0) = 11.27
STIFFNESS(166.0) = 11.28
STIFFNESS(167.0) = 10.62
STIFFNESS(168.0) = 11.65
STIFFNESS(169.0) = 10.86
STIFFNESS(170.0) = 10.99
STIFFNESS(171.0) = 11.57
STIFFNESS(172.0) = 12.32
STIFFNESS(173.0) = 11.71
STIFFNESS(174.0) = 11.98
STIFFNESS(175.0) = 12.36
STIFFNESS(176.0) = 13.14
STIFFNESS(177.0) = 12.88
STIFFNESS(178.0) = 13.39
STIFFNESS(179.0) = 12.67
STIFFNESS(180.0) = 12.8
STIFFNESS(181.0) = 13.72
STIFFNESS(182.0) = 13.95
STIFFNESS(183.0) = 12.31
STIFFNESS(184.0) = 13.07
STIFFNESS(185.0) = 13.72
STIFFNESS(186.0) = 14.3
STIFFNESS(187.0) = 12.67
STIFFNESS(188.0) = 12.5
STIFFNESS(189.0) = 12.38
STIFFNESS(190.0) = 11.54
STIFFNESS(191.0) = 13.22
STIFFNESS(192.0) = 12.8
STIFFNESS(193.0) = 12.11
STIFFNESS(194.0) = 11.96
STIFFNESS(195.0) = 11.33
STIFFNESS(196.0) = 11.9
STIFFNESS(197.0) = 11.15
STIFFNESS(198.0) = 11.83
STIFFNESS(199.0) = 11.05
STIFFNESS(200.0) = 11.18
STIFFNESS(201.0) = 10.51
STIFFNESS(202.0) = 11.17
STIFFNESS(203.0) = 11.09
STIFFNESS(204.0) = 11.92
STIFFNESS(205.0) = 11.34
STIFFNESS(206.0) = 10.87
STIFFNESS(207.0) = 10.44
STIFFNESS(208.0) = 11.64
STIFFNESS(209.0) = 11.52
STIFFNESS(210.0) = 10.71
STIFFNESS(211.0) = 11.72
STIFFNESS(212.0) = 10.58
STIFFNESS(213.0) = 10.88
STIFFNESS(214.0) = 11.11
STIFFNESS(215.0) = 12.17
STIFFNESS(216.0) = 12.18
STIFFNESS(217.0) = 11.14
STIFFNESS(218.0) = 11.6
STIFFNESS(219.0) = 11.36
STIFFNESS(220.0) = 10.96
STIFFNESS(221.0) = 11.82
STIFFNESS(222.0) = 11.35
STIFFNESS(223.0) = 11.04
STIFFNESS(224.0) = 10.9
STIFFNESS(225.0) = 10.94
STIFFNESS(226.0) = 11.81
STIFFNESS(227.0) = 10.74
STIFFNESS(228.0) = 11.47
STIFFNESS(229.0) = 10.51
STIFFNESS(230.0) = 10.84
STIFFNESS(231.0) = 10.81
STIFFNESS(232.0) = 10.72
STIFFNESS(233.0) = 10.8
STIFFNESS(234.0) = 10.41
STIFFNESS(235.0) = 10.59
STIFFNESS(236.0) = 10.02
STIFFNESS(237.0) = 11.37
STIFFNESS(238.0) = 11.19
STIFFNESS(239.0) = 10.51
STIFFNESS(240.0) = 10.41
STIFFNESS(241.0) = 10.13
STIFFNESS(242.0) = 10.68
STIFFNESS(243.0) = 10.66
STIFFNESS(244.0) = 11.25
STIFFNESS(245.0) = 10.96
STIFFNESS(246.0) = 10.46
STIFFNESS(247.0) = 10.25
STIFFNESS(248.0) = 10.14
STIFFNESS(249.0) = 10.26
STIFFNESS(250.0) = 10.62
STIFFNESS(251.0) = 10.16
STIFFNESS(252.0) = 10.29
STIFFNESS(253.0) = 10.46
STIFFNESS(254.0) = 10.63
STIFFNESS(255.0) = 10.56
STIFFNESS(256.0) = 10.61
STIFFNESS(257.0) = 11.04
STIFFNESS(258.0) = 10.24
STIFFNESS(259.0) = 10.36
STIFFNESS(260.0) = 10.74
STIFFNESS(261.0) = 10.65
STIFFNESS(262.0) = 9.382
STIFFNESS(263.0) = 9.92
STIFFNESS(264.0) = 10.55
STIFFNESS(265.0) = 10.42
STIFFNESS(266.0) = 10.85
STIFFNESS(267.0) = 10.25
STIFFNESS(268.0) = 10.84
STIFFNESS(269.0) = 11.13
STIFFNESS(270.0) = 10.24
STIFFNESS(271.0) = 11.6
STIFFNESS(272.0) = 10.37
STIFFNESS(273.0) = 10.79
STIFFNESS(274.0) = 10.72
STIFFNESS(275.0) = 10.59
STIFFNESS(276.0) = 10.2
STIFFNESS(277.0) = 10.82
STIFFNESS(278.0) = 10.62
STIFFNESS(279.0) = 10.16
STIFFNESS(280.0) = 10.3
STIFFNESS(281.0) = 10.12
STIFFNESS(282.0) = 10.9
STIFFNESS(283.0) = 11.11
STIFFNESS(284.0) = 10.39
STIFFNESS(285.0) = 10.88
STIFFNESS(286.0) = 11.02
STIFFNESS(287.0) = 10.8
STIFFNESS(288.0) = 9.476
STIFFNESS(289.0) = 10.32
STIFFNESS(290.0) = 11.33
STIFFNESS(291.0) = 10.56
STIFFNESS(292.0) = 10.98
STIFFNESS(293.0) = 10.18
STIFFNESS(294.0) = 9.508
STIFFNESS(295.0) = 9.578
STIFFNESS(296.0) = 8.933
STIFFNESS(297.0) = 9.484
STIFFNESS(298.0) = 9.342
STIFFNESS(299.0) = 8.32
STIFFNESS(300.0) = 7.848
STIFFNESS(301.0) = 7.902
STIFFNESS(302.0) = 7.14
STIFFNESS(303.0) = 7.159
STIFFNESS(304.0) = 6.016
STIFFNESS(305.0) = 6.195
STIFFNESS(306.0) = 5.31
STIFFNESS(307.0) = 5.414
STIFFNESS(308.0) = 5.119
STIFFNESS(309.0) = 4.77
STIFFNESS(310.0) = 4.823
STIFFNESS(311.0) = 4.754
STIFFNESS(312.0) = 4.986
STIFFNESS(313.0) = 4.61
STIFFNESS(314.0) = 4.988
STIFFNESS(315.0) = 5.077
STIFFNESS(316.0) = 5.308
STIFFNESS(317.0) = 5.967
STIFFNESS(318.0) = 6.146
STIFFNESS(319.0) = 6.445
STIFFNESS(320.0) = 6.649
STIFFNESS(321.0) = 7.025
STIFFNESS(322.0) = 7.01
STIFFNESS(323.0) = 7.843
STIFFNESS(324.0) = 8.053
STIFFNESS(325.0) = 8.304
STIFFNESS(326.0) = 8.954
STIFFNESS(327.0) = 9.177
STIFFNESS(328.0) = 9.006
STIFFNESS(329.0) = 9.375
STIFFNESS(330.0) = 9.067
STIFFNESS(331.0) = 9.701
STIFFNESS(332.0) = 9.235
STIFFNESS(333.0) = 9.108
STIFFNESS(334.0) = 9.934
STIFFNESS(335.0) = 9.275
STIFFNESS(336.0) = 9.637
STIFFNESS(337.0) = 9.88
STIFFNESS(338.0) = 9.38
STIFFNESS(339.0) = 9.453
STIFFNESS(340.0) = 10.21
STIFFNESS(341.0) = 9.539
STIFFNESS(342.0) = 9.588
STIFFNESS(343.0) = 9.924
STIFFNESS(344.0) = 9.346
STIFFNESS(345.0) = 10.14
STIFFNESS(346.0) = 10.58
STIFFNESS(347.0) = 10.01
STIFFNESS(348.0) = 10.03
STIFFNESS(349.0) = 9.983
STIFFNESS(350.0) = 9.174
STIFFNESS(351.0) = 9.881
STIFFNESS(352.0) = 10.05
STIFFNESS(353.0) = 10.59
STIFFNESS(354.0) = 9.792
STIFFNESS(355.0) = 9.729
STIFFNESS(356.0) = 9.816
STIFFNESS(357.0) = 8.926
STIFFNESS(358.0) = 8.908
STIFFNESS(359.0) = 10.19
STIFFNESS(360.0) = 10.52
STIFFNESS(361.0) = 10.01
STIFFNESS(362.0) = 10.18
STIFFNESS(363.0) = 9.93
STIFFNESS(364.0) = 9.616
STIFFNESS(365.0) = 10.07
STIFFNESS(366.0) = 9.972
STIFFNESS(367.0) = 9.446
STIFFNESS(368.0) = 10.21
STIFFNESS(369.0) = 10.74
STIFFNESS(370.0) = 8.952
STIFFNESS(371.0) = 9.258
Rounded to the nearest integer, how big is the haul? 119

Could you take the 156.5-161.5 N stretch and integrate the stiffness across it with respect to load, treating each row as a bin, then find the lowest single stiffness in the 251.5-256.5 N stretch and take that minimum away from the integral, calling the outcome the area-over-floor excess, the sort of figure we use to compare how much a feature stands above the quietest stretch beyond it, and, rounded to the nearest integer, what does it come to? 45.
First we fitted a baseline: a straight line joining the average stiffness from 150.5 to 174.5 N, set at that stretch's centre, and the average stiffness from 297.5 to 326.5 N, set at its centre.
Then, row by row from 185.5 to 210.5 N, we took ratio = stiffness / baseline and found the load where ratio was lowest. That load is 201.0 N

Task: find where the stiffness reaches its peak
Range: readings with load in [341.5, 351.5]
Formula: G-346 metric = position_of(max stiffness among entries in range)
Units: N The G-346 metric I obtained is 346.0 N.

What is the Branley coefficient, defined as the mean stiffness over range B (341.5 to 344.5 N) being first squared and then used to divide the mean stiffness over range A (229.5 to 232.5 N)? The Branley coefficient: 0.117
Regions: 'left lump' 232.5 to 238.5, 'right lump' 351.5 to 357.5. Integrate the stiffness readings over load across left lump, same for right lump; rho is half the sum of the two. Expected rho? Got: 62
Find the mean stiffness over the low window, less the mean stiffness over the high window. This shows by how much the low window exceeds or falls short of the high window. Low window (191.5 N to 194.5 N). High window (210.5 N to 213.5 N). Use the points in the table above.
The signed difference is 1.2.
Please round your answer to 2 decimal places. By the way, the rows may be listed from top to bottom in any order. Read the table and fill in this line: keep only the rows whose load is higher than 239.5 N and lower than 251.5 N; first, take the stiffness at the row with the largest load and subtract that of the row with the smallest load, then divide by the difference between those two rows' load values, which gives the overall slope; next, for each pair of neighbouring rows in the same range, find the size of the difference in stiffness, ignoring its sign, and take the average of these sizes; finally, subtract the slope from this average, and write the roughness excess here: 0.34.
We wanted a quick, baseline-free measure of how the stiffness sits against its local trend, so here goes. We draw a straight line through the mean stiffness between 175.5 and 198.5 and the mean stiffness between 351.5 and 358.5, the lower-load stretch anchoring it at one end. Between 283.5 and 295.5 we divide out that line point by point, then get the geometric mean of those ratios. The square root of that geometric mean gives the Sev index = 0.979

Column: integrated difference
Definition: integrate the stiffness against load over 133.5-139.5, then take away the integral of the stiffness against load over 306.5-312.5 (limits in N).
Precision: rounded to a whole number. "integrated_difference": 39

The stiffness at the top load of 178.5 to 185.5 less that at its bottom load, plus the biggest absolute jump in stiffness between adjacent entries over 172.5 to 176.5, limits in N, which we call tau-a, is 1.8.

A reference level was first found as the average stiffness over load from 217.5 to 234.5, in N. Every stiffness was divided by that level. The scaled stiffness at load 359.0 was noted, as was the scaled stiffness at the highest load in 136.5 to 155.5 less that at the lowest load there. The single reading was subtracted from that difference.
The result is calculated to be -0.93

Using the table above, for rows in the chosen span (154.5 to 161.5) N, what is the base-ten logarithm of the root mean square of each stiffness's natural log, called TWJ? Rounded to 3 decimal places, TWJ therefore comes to 0.377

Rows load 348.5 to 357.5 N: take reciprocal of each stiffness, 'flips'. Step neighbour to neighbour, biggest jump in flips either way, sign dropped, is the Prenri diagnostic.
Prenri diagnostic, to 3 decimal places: 0.010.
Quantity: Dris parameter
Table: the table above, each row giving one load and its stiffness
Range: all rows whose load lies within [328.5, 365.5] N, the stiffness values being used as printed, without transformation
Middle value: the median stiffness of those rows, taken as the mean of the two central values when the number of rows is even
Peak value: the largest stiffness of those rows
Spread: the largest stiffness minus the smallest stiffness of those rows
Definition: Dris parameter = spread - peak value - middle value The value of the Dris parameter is -18.7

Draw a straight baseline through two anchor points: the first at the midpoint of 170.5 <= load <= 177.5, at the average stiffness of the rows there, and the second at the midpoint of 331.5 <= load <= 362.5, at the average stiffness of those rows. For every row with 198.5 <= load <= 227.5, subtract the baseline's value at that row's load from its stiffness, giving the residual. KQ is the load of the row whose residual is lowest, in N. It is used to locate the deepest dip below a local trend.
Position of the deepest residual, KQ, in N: 201.0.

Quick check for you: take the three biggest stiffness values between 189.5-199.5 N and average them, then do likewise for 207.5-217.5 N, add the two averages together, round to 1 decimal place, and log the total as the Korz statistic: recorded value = 24.7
